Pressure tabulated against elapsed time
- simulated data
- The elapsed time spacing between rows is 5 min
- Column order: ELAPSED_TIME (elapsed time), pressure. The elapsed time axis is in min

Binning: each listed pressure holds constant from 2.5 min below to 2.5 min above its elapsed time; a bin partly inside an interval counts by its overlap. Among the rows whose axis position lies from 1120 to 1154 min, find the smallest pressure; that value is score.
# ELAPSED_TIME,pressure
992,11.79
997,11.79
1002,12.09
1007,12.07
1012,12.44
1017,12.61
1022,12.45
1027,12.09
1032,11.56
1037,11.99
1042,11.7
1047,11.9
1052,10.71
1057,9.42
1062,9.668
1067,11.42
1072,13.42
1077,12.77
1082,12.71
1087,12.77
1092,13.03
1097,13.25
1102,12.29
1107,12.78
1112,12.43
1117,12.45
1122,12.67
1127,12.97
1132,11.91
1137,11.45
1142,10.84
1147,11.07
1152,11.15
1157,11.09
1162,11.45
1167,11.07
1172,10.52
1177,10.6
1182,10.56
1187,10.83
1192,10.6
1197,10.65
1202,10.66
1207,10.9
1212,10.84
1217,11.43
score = 10.84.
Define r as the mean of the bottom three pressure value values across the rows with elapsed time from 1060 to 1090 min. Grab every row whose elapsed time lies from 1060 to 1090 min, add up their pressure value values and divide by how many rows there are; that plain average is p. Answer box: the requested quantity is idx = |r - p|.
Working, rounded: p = 12.1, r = 11.3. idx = 0.9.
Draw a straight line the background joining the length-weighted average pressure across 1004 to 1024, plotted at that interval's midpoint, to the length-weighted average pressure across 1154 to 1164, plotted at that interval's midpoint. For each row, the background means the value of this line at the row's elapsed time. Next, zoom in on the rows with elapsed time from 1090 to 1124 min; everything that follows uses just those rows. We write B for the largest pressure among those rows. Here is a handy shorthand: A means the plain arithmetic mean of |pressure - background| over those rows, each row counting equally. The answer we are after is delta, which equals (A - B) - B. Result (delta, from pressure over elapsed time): -25.5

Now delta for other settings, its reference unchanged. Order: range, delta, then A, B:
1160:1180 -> -22.5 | 0.4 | 11.45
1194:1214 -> -21.7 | 0.1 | 10.9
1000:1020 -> -25.0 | 0.3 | 12.61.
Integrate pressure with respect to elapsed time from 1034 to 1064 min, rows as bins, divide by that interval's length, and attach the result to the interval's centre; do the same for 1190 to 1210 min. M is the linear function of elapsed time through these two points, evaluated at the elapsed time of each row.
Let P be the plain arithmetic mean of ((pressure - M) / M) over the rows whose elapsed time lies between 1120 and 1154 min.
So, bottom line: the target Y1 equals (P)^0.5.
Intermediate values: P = 0.09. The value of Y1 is 0.29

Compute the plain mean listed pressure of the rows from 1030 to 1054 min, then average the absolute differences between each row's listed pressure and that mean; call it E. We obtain 0.35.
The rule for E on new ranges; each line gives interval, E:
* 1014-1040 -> 0.31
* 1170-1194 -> 0.08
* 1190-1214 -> 0.11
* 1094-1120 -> 0.30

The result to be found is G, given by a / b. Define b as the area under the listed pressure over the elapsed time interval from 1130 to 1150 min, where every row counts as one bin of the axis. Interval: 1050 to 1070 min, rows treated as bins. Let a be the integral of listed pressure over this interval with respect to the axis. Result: 0.92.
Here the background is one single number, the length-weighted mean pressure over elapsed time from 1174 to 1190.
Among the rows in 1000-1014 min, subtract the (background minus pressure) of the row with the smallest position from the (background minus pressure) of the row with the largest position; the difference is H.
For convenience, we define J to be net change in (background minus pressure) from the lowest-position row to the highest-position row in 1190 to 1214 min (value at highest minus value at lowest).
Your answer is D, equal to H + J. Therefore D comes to -0.6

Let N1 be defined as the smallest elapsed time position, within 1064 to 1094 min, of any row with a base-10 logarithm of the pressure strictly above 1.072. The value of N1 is 1072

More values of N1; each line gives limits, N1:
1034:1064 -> 1037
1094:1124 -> 1097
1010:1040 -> 1012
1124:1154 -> 1127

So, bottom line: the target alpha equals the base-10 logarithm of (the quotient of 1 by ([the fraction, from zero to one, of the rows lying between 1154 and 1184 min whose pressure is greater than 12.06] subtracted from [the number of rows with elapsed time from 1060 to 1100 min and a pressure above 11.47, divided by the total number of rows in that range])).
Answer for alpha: 0.12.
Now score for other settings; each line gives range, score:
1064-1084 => 11.42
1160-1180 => 10.52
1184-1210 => 10.6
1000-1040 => 11.56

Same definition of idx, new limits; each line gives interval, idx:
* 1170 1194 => 0.1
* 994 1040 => 0.3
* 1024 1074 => 1.5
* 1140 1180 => 0.3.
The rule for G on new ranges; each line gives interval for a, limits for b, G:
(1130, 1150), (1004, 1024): 0.91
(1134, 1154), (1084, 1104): 0.87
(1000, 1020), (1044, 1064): 1.18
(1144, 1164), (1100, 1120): 0.89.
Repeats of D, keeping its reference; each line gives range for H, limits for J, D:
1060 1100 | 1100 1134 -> -3.2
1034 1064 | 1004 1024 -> 1.9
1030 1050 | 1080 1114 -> -0.1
